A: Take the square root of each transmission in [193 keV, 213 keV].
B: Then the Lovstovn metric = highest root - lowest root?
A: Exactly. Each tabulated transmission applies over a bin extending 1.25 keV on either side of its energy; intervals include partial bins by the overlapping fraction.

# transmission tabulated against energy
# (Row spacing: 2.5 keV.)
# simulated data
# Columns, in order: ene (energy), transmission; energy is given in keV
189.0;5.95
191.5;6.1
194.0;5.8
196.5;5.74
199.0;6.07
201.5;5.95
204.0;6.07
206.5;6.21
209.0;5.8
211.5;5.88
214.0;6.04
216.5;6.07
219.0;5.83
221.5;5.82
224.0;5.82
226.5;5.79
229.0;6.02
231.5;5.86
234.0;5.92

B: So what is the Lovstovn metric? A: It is 0.10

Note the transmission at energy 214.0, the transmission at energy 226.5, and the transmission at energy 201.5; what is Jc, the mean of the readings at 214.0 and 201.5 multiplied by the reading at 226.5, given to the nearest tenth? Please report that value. 34.7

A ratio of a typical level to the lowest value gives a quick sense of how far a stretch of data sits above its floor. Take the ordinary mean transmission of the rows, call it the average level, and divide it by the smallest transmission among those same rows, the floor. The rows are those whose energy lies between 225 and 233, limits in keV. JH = 1.017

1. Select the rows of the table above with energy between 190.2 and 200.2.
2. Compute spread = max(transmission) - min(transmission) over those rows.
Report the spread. 0.36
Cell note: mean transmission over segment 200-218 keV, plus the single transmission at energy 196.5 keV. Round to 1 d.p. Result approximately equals 11.7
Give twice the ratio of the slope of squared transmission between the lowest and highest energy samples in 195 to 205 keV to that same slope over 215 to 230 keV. -21.5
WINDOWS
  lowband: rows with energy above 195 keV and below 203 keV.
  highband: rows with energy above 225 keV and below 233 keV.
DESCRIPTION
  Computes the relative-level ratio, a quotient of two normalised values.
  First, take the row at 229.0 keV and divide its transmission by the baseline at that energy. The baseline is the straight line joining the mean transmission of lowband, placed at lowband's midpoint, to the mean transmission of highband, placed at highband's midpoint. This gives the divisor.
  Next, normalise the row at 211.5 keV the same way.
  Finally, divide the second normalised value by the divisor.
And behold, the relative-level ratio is 0.974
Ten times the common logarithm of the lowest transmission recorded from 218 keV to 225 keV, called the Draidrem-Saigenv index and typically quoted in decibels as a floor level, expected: 7.65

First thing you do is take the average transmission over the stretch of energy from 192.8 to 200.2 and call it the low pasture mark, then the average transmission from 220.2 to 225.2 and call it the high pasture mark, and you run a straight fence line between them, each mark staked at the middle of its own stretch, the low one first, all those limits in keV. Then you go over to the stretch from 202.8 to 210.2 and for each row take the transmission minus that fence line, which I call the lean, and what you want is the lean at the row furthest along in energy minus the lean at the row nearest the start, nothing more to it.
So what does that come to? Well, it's -0.26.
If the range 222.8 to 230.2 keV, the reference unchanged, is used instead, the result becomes 0.21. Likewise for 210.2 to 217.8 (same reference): 0.20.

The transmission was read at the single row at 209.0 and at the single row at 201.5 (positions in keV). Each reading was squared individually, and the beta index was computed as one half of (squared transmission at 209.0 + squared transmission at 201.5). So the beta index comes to 34.5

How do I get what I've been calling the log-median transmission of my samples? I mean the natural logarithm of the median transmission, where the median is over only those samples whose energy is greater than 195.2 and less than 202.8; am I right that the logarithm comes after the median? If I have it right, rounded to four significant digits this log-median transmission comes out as 1.783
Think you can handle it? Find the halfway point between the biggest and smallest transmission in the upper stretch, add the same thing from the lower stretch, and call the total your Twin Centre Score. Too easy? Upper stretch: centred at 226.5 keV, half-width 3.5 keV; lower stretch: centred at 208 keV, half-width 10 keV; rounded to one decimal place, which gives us 11.9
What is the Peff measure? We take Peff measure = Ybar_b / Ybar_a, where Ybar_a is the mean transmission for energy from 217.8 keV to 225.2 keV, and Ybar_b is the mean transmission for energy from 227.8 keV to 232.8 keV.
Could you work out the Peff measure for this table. 1.02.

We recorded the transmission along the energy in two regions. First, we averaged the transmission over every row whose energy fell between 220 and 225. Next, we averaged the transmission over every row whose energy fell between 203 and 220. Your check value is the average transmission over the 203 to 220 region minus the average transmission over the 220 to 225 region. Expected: 0.17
